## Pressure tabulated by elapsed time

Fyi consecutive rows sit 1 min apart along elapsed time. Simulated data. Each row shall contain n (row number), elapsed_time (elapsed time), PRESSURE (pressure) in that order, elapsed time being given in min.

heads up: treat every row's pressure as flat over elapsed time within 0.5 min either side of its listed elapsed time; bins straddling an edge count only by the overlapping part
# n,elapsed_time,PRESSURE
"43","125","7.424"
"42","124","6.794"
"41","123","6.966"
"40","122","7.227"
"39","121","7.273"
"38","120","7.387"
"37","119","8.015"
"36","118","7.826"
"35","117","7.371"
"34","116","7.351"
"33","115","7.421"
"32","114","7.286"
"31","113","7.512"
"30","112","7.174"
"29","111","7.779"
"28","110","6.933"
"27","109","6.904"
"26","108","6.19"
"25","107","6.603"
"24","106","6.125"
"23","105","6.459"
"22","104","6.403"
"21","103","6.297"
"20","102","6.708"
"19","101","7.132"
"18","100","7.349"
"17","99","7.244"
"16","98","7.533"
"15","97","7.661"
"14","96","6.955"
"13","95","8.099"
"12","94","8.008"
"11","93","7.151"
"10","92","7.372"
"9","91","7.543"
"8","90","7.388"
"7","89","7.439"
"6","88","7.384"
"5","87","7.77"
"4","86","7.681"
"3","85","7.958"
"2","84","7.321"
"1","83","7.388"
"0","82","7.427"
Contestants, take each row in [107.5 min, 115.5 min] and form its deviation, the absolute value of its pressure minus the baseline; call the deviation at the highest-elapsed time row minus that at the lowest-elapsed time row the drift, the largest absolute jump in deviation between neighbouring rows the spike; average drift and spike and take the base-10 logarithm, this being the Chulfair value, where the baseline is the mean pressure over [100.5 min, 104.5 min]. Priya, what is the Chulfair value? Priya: -0.23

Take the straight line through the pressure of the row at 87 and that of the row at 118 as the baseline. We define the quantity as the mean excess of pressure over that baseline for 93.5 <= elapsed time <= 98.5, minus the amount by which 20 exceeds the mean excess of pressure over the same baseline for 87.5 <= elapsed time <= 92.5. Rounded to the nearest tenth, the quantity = -20.5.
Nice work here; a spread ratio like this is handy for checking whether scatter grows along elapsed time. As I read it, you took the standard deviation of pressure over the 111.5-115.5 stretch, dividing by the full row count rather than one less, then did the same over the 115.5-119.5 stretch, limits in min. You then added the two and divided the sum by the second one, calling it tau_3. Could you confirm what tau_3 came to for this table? 1.4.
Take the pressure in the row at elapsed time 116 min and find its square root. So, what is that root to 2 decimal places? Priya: 2.71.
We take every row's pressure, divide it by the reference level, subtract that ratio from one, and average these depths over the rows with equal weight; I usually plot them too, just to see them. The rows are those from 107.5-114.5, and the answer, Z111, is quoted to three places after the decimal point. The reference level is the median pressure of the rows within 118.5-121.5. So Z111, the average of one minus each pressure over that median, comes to 0.037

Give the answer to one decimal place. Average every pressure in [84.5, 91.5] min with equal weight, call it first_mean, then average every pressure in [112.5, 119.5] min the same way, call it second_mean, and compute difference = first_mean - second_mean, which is 0.1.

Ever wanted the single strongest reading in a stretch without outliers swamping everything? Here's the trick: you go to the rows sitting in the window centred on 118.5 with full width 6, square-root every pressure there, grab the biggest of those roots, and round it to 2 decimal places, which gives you 2.83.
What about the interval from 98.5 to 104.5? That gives 2.71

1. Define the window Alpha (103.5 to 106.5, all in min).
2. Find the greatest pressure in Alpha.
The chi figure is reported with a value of 6.459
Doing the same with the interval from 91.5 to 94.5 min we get 8.008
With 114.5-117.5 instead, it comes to 7.421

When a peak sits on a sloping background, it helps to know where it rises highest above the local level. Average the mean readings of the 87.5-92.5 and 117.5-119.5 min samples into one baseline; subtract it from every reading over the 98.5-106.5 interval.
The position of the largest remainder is 100 min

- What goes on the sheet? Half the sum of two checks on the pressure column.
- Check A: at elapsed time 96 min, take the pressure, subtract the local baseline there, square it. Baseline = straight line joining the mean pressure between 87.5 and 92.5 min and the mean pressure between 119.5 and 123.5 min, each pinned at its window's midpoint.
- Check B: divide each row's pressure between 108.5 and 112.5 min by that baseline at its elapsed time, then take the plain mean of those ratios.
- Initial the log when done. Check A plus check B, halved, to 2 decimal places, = 0.59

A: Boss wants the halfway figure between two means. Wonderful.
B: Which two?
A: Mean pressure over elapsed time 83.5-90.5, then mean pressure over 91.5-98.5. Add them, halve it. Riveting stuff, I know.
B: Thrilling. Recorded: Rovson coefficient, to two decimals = 7.55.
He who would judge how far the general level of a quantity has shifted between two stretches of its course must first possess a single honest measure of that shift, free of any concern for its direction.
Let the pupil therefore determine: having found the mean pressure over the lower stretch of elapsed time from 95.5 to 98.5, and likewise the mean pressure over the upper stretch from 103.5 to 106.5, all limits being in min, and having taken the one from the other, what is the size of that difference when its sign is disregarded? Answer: 1.05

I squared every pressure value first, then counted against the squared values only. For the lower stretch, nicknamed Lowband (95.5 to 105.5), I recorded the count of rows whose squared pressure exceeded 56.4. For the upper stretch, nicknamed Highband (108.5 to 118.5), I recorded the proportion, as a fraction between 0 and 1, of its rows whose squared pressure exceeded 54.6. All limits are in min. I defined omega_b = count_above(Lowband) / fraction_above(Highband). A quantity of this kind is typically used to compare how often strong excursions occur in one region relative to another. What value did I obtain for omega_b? 5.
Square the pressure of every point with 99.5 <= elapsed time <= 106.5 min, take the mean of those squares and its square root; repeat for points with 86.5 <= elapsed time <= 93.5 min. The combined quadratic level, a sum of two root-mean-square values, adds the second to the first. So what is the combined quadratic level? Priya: 14.1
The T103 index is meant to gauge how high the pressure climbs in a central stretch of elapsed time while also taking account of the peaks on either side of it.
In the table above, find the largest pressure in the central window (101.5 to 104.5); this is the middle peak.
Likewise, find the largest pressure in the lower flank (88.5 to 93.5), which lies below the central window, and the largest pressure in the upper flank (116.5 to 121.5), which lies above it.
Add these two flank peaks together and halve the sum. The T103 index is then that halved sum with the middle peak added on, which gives 14.5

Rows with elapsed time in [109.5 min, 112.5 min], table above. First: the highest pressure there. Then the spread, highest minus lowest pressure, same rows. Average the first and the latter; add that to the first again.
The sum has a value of 12.1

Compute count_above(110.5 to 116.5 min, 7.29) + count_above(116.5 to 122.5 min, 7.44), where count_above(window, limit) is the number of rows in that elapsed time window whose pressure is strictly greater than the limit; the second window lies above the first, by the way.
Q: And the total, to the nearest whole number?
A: 6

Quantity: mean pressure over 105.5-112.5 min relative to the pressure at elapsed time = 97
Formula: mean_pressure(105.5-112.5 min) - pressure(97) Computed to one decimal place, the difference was -0.8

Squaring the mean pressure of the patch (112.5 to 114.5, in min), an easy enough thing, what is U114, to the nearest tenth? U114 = 54.7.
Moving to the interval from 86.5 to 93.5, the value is 55.3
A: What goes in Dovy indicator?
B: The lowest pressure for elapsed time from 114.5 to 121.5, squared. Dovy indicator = 53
